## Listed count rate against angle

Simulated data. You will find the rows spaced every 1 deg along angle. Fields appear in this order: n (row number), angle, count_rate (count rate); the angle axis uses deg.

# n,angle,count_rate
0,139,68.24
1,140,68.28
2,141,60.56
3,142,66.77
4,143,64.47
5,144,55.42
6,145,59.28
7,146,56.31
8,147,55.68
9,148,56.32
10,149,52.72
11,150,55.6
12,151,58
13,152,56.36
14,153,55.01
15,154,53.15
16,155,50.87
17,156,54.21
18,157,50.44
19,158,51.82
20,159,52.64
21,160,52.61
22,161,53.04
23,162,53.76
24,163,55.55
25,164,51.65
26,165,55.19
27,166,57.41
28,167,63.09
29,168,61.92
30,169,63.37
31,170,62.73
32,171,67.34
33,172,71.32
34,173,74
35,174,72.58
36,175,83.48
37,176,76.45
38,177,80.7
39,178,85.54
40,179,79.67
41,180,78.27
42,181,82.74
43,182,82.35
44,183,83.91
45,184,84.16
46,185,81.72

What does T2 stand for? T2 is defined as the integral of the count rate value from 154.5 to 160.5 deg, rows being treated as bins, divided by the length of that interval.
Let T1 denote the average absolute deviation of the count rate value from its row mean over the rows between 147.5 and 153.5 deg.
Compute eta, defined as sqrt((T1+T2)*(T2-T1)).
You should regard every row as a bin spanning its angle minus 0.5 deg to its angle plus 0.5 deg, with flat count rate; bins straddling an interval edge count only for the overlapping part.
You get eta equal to 52.1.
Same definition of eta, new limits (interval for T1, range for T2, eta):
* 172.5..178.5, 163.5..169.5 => 58.6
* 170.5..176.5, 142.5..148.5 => 57.8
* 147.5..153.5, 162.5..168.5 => 57.5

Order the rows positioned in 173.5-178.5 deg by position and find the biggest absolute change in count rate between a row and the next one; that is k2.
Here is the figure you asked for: 10.9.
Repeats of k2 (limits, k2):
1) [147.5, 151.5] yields 3.6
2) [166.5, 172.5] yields 4.6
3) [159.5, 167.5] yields 5.7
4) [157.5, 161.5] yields 0.8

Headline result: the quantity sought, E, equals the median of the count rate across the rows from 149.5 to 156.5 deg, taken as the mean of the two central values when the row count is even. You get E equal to 55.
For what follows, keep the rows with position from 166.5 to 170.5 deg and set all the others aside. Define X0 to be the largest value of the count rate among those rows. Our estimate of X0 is 63.37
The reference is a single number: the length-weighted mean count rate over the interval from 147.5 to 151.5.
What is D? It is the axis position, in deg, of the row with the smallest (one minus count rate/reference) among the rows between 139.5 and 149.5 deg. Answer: 140 deg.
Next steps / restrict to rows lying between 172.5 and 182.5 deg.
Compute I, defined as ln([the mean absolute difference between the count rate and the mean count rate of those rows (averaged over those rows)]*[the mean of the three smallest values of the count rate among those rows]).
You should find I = 5.5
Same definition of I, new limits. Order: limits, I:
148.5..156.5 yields 4.5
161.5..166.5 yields 4.5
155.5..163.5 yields 4.1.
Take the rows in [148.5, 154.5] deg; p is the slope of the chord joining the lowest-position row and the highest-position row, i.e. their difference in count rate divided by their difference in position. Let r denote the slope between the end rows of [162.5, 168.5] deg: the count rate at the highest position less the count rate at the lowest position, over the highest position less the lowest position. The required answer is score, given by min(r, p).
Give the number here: 0.1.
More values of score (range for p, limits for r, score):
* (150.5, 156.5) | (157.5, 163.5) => -0.8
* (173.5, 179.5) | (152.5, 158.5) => -0.6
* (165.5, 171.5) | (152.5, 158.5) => -0.6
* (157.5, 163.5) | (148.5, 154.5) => 0.1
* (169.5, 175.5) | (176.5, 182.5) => 0.3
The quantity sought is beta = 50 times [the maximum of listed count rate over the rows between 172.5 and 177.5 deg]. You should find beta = 4174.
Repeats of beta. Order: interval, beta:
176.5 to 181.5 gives 4277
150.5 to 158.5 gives 2900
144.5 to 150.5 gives 2964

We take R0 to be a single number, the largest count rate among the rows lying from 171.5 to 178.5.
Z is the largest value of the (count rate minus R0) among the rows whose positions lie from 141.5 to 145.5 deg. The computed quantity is -19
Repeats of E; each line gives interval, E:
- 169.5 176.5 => 73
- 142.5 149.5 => 56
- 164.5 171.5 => 63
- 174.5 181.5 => 81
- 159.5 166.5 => 54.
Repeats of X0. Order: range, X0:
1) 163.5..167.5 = 63.09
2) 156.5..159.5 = 52.64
